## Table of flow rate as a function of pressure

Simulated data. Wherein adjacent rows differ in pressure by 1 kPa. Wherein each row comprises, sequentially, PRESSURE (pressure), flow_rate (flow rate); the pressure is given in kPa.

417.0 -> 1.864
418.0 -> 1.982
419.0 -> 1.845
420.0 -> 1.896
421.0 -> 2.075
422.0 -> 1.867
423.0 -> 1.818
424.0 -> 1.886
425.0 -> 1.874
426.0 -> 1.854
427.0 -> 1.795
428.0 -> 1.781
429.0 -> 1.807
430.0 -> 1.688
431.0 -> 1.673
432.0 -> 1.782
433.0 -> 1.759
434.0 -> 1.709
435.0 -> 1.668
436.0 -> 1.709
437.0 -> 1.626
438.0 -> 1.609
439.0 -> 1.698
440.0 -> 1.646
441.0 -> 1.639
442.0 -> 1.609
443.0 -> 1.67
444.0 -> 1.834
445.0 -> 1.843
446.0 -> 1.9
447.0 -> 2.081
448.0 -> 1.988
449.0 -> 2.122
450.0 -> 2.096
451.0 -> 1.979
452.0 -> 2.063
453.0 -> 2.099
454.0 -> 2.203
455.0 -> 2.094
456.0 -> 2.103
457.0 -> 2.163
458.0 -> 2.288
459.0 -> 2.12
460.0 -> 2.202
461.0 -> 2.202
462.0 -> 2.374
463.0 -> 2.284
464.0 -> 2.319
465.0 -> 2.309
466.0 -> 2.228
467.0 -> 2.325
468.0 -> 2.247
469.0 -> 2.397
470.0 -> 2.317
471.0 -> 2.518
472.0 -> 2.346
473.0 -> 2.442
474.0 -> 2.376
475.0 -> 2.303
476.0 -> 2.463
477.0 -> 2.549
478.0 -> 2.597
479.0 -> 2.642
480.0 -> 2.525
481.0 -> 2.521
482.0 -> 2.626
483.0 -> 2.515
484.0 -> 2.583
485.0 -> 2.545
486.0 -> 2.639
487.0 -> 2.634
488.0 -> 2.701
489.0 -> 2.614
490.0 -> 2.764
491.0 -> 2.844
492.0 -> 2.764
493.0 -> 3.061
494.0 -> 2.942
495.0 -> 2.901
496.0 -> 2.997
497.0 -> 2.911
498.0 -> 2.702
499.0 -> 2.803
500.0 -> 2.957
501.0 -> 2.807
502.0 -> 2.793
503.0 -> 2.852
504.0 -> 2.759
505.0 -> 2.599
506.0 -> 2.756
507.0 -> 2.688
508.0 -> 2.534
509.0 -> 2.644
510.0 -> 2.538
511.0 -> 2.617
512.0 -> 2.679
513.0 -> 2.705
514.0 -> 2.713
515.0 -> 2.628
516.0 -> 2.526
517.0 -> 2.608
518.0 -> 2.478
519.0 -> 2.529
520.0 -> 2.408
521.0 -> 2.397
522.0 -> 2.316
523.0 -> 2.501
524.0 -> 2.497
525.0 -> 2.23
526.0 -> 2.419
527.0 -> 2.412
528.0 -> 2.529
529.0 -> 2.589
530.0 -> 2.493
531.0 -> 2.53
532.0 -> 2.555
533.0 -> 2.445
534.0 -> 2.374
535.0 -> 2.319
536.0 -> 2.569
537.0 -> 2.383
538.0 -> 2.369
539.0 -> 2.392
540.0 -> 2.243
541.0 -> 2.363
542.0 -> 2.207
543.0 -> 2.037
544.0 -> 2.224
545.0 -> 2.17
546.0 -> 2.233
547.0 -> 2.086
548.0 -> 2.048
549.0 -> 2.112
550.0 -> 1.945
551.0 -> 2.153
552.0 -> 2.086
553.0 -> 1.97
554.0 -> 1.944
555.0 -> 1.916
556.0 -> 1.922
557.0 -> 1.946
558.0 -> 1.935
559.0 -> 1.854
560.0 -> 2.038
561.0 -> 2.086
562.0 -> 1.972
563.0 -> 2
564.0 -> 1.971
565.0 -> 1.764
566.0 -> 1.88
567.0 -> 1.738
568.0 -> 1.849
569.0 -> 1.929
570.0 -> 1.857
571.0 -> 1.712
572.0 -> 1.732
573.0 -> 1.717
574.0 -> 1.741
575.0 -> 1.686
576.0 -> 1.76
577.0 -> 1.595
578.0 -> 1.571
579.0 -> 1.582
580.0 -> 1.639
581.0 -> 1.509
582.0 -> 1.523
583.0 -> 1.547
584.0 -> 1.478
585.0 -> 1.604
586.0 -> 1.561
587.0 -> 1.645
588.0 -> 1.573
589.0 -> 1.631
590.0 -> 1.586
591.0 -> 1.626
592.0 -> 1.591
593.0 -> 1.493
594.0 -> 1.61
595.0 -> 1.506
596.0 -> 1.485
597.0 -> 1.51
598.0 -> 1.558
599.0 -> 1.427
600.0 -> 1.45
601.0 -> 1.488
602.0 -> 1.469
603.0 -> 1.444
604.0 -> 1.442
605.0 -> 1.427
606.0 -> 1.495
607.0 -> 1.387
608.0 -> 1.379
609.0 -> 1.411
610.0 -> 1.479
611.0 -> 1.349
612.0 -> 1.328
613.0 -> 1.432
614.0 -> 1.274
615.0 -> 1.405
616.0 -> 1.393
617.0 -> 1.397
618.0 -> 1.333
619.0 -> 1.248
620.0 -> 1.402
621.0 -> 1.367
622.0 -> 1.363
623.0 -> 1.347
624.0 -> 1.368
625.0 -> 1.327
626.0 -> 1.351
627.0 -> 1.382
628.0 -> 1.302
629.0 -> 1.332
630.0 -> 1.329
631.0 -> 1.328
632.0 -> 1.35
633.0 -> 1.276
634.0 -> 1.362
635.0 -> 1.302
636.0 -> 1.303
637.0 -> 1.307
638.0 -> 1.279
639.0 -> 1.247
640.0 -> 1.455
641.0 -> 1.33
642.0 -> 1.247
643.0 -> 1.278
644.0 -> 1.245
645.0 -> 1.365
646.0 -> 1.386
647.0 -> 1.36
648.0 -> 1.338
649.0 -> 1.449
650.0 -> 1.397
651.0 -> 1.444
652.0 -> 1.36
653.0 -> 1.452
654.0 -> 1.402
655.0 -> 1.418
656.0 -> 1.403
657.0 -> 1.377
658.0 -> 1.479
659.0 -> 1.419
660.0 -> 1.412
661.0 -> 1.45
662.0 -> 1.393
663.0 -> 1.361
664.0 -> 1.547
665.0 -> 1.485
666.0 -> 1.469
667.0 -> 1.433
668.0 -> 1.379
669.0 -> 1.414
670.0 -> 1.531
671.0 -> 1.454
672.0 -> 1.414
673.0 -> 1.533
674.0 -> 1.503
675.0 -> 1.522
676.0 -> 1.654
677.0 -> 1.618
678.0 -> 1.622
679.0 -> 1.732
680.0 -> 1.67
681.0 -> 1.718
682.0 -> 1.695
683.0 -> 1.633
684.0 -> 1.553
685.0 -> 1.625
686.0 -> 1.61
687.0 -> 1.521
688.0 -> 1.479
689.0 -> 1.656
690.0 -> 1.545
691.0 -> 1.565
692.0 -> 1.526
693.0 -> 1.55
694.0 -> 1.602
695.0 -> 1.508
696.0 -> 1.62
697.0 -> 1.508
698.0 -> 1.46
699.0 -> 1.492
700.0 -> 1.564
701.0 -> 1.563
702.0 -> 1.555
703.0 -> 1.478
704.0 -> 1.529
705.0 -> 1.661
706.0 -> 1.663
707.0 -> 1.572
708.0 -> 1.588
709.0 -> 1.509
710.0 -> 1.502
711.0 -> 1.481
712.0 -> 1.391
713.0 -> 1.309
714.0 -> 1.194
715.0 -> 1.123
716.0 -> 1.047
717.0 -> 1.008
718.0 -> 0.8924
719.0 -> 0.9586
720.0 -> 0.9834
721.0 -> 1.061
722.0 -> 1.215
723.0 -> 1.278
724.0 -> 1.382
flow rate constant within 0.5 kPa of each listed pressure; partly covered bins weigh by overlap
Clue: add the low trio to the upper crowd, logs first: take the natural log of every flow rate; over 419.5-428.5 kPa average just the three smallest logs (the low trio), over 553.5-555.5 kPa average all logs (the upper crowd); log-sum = 1.24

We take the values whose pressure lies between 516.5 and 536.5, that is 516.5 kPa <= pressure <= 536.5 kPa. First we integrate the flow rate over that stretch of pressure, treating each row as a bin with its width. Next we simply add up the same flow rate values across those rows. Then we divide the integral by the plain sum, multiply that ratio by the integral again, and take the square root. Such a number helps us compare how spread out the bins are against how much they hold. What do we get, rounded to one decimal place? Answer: 7.0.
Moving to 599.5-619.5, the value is 5.3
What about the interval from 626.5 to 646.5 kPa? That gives 5.1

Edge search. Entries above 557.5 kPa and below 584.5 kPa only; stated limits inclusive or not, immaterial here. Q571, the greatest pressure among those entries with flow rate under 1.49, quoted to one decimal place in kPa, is 584.0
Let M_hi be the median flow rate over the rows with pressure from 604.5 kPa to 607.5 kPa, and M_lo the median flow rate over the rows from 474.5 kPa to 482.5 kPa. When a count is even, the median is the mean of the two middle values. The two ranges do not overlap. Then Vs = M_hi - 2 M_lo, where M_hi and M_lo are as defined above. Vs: -3.6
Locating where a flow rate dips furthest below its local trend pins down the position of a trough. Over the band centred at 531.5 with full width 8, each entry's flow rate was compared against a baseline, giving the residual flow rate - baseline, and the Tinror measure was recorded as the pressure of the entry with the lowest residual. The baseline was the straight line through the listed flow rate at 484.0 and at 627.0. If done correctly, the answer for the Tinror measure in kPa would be 535.0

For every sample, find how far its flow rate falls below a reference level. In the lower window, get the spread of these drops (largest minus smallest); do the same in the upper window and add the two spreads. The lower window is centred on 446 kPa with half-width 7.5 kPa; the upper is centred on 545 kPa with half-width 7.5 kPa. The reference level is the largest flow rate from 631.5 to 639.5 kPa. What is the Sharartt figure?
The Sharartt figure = 1.0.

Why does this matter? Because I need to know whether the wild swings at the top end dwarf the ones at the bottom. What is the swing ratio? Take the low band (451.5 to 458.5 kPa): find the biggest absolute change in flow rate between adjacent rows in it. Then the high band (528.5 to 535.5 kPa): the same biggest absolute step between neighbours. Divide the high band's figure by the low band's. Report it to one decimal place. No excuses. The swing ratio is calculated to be 0.9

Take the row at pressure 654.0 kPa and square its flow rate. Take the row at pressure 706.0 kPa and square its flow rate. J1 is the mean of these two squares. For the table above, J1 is 2.4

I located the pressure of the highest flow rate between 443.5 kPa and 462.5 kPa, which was 462.0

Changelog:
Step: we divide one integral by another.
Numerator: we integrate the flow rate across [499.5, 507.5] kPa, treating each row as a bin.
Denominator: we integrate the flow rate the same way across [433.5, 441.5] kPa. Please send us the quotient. 1.67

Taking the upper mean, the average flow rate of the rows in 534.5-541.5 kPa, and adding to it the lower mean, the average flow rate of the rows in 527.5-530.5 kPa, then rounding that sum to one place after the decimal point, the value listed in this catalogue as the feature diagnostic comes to 4.9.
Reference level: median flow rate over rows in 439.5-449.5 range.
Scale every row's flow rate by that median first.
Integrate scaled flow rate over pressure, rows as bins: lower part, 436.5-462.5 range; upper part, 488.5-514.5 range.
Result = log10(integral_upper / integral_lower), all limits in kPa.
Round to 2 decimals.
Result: 0.15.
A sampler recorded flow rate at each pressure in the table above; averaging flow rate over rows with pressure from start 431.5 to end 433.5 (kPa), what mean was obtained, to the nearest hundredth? 1.77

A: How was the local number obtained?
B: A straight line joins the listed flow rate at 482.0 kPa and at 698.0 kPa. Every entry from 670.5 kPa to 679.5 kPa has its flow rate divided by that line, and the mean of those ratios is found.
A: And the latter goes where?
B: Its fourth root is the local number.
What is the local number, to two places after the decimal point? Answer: 1.00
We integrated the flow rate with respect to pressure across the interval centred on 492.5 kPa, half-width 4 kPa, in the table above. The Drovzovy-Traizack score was 23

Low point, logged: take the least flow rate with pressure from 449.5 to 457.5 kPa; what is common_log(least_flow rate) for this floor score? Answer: 0.30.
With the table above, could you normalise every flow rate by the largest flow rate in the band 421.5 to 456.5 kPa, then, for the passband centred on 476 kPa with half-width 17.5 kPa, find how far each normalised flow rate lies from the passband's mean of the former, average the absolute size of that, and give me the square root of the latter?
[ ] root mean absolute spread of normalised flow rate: 0.28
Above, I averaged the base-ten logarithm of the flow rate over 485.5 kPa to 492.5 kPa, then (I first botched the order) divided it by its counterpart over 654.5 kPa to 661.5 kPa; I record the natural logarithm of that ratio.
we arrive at 1.0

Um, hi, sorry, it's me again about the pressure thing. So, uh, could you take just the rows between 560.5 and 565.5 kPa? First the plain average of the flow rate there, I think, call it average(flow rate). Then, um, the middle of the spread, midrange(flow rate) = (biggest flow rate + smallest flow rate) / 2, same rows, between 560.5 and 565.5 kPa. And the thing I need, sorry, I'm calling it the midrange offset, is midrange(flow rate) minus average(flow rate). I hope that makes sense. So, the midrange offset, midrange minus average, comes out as -0.034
